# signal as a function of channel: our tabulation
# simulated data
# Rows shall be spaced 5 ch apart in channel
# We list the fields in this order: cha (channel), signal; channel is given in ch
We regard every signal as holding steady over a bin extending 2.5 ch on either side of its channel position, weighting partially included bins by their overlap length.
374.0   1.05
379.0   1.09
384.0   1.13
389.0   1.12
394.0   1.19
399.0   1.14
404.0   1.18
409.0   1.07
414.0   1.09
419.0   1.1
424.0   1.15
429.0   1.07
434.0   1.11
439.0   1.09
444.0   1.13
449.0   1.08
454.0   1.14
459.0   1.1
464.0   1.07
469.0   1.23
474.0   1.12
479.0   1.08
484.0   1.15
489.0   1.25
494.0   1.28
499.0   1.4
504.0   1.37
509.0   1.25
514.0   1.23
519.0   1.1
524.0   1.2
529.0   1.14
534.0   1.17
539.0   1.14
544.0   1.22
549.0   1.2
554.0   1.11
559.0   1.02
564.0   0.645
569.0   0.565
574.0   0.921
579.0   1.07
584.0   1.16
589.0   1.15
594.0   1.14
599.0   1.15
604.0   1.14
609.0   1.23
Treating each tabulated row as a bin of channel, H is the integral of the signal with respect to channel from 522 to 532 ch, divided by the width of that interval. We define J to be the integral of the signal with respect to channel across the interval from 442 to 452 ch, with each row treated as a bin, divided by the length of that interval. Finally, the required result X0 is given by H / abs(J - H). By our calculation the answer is 19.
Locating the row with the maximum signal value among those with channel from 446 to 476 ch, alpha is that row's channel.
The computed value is 469.0 ch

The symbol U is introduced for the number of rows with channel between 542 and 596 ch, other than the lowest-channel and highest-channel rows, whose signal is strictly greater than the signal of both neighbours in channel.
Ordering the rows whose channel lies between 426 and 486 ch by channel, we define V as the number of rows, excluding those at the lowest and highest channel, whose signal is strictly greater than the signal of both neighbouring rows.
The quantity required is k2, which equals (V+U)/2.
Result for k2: 2.5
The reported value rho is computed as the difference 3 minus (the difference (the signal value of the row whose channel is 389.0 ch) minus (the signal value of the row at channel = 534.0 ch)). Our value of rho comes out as 3.05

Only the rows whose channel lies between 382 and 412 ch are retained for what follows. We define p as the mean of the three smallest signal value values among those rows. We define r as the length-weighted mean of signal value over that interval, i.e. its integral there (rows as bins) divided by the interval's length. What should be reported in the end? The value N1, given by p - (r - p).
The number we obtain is 1.08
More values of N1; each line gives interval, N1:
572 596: 1.00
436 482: 1.04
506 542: 1.07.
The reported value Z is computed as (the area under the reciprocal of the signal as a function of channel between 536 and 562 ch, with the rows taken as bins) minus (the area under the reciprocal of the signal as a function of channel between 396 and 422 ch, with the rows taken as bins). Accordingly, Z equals 0.0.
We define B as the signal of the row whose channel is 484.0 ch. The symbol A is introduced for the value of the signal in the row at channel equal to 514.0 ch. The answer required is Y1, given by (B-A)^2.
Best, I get 0.006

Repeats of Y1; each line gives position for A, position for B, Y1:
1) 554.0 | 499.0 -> 0.084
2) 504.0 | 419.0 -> 0.073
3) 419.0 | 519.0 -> 0.000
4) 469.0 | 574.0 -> 0.095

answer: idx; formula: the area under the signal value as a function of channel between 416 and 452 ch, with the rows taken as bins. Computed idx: 39.8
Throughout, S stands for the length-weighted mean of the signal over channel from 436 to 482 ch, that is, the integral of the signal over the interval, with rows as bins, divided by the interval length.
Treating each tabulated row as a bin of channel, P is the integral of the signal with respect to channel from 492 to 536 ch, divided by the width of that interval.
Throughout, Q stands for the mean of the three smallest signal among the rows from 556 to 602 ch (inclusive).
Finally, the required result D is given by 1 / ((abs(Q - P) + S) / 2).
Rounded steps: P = 1.24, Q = 0.7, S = 1.12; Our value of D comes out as 1.22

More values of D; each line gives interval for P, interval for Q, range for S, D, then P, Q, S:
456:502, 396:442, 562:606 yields 1.81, 1.19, 1.1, 1.00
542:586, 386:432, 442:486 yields 1.65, 0.99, 1.1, 1.12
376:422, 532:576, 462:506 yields 1.23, 1.12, 0.7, 1.22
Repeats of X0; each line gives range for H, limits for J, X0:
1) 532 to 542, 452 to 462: 28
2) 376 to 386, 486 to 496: 7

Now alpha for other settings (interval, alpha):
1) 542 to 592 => 544.0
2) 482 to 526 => 499.0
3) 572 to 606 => 584.0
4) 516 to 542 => 524.0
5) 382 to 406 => 394.0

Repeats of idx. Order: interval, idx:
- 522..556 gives 39.7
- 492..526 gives 42.9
